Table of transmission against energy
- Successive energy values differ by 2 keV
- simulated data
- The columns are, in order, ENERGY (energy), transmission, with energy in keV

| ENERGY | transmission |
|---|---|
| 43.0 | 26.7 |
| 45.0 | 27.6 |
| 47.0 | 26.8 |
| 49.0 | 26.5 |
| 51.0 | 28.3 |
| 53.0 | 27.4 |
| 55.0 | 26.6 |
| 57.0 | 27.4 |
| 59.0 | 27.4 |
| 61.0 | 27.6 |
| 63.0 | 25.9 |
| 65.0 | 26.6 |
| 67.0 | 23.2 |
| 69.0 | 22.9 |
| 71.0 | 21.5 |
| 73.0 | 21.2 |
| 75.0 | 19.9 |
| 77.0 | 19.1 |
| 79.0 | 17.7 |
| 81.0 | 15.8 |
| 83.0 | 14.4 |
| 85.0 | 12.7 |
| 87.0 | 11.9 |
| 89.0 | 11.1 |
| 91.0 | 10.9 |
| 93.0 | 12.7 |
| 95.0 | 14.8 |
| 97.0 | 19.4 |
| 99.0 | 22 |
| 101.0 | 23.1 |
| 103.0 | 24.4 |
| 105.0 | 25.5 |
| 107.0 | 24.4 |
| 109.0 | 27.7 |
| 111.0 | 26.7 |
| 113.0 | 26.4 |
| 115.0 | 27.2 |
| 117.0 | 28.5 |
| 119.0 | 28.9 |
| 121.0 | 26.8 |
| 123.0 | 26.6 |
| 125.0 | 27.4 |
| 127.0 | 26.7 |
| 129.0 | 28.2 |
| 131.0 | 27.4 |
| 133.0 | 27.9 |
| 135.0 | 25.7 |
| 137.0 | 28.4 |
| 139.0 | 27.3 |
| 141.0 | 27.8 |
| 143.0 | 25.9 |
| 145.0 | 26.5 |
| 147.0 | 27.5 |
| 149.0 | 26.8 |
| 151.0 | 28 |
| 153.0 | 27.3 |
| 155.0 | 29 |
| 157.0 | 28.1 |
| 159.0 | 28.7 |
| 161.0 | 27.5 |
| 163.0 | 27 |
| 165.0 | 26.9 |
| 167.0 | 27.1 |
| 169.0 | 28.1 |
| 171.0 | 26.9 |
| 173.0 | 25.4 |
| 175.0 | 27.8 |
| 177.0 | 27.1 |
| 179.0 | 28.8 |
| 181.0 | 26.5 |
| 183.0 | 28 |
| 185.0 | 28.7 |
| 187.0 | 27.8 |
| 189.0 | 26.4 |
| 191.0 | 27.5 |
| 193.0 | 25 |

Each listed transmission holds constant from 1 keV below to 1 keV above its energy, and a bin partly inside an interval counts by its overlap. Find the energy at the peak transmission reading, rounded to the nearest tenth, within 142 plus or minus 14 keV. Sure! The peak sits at 155.0 keV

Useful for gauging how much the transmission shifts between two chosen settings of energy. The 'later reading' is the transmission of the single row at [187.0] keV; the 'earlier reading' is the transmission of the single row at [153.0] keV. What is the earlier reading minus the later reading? -0.5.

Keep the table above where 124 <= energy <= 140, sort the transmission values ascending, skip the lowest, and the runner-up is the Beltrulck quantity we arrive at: 26.7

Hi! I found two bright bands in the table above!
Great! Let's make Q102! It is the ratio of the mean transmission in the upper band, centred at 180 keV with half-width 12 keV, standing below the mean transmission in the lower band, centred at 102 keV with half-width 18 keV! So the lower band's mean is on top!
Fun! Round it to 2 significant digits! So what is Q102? 0.77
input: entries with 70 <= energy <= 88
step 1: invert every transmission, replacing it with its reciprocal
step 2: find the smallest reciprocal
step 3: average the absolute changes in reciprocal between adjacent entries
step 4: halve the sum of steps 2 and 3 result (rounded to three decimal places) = 0.026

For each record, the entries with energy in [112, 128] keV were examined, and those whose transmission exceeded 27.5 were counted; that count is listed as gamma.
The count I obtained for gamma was 2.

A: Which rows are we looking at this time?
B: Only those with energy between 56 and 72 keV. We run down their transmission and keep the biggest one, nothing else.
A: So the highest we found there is 27.6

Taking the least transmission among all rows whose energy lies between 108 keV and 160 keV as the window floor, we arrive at 25.7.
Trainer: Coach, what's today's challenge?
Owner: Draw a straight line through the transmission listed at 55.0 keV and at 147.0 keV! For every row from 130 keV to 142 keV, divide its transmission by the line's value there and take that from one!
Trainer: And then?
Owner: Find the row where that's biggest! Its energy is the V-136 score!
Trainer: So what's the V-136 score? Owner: 135.0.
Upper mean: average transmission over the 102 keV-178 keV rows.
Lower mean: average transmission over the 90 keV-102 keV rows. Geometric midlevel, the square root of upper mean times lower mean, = 21.6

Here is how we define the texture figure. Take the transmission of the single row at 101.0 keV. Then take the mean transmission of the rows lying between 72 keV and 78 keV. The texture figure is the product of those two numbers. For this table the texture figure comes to 464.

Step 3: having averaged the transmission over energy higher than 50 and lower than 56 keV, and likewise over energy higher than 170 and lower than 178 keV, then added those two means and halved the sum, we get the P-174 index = 27.1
